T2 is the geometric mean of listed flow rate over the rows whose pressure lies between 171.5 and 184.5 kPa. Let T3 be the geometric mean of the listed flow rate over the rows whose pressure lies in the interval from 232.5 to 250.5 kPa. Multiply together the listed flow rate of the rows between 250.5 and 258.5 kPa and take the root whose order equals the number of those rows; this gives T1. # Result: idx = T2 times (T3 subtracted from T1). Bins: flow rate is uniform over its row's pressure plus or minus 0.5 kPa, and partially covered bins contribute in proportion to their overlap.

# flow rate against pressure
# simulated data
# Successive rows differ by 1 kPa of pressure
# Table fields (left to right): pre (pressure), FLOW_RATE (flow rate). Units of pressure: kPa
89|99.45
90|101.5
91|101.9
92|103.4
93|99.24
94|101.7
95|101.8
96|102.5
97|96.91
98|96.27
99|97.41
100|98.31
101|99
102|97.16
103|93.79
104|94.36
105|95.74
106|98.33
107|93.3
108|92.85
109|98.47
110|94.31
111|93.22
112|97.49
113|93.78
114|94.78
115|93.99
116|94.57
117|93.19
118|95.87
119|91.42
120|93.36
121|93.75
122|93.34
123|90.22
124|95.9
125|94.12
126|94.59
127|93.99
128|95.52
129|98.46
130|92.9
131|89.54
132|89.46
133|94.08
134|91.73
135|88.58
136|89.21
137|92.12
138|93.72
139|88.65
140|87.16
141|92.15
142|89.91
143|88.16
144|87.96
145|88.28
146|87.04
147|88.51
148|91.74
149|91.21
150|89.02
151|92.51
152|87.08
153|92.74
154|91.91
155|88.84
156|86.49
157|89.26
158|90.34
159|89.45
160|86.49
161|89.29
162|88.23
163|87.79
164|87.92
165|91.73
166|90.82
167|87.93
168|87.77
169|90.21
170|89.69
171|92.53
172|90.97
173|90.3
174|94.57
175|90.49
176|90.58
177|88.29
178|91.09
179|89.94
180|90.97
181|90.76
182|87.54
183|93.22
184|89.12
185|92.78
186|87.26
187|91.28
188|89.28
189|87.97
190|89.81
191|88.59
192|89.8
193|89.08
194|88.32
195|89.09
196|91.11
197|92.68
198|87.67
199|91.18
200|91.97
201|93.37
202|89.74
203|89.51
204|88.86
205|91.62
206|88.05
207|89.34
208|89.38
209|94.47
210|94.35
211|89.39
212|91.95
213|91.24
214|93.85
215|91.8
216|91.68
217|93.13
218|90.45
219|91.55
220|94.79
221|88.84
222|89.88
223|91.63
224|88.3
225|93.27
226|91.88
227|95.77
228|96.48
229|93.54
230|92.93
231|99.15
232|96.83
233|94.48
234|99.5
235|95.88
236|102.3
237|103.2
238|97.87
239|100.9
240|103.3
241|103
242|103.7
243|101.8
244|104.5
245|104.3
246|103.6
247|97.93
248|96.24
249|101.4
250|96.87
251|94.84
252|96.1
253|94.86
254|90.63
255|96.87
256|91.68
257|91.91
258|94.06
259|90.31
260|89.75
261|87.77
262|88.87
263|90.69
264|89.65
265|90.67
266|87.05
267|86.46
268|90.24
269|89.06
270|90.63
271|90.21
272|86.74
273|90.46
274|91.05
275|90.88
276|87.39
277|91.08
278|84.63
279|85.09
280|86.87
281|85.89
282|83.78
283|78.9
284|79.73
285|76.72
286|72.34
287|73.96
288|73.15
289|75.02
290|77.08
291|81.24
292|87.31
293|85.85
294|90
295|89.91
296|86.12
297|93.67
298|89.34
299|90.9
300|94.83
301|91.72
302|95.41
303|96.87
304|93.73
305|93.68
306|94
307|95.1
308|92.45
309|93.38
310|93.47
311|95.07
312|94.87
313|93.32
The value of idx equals -607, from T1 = 93.8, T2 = 91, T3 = 101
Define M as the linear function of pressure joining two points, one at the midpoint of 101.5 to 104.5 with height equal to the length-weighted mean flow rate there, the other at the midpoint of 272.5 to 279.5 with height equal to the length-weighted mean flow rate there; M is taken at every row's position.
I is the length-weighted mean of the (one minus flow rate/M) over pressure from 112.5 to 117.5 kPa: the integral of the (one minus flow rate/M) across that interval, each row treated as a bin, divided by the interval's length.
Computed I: 0.006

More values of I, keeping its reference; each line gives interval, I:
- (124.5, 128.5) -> -0.003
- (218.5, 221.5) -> -0.011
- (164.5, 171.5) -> 0.028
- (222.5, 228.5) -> -0.026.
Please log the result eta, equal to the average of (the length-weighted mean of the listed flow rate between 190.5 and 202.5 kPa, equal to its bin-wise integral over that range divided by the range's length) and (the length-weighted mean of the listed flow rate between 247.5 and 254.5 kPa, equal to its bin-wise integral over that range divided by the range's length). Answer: 93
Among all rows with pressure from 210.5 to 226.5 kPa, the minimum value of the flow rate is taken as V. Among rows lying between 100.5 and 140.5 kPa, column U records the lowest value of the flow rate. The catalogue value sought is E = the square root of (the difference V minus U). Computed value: 1.1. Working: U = 87.16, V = 88.3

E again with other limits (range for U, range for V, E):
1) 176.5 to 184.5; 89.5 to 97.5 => 3.1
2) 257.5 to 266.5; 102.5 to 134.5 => 1.6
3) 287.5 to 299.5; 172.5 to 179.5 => 3.9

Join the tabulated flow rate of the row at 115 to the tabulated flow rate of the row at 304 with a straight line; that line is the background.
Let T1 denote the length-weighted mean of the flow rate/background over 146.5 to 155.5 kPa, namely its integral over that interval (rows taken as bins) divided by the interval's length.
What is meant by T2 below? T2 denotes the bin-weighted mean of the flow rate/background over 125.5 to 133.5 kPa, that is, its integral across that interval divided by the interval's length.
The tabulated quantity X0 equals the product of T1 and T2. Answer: 0.96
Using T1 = 0.96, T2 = 1.00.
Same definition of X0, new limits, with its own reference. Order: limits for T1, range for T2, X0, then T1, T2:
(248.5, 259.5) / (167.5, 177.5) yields 0.97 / 1.01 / 0.96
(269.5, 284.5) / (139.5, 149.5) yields 0.88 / 0.93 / 0.95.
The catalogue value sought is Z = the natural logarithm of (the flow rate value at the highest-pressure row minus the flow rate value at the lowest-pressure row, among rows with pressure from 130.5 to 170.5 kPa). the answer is -1.9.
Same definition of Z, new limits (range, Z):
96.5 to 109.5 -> 0.4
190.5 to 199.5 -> 1.0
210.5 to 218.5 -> 0.1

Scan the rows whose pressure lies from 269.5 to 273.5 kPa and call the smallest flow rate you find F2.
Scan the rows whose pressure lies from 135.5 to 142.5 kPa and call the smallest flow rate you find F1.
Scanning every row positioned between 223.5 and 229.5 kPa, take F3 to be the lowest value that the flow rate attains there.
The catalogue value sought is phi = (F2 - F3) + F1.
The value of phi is 85.6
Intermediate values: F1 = 87.16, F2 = 86.74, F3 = 88.3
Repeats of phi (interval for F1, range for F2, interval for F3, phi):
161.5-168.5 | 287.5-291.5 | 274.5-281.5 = 76.3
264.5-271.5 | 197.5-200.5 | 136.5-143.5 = 87.0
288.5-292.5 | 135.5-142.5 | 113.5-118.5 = 69.0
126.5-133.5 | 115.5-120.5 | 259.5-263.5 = 93.1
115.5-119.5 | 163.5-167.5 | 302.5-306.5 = 85.7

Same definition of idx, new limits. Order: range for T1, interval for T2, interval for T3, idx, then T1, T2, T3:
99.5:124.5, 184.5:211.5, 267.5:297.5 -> 919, 94.8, 90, 85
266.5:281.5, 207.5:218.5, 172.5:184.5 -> -197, 88.4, 92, 91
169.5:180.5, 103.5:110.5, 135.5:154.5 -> 87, 90.8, 95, 90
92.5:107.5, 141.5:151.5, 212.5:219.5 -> 513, 97.7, 89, 92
